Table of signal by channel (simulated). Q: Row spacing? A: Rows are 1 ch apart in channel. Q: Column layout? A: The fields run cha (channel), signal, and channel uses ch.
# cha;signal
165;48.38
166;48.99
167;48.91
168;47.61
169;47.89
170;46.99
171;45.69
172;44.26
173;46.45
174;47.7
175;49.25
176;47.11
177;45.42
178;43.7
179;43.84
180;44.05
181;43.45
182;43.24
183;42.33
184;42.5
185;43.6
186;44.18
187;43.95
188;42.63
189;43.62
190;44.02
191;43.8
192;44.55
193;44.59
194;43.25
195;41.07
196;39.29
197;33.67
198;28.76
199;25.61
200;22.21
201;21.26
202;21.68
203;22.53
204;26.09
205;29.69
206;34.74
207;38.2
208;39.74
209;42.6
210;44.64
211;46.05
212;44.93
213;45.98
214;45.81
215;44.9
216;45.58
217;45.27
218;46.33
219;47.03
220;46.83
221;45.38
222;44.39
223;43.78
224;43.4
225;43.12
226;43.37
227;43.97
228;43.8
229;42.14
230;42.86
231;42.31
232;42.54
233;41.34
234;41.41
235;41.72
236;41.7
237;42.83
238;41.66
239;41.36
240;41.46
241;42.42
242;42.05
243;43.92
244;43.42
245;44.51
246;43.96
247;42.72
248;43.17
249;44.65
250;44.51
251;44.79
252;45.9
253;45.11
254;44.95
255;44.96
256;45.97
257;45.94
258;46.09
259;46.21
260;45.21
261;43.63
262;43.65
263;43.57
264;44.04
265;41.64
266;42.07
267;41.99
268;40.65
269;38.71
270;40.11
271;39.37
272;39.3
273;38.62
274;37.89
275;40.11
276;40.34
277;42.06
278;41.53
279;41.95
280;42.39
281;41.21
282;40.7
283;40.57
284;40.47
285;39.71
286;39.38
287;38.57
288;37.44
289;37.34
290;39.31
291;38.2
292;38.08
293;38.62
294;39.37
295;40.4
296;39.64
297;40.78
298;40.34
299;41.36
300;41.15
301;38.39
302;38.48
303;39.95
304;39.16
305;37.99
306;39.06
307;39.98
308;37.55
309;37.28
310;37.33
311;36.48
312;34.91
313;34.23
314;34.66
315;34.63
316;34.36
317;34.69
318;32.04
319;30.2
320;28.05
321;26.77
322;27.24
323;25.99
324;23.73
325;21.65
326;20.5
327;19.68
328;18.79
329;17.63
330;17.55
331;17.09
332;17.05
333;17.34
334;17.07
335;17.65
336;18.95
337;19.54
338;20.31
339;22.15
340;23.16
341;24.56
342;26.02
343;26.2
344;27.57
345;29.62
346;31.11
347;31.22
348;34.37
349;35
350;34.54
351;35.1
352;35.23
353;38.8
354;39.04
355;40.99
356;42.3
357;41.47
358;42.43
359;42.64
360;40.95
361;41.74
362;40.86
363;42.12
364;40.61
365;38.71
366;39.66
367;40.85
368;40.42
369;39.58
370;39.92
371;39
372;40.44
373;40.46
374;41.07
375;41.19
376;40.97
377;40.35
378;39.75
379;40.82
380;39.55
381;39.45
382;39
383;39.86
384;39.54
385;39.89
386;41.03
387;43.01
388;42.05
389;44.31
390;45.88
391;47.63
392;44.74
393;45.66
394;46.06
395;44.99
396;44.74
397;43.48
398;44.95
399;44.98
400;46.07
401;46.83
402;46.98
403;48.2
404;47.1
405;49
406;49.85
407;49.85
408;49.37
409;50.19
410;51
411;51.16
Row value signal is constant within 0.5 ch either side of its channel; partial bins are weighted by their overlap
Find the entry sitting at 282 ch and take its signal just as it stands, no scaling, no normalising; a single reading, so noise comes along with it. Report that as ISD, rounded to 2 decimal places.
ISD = 40.70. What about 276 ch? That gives 40.34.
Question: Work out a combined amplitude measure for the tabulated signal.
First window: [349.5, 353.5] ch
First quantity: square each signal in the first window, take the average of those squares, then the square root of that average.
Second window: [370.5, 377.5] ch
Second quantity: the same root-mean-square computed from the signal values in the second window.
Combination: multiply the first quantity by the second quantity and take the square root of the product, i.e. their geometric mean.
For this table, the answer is 38.2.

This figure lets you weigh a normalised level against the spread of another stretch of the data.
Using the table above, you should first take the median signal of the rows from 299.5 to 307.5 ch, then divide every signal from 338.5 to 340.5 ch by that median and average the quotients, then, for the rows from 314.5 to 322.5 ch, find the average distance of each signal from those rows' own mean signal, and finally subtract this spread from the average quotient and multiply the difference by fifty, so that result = -118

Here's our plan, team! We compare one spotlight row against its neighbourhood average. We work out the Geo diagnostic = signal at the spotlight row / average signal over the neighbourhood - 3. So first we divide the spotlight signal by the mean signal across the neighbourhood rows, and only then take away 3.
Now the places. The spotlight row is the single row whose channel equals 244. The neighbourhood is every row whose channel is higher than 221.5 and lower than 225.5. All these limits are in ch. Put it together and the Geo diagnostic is -2.01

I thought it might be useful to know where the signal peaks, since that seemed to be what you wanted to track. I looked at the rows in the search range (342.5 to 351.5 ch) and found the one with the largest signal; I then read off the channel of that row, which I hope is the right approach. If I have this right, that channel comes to 351 ch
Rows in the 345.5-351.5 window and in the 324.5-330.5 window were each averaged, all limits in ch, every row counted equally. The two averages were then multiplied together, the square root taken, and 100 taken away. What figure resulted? -75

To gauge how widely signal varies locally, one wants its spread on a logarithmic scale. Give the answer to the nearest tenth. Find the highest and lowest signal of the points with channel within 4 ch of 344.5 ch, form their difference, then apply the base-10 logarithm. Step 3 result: 1.0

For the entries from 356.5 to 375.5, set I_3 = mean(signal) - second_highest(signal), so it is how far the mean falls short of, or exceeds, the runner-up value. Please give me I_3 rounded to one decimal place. -1.7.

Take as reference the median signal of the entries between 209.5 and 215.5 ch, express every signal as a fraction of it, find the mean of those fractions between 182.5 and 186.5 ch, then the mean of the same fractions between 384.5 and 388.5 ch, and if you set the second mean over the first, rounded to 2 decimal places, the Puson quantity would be 0.96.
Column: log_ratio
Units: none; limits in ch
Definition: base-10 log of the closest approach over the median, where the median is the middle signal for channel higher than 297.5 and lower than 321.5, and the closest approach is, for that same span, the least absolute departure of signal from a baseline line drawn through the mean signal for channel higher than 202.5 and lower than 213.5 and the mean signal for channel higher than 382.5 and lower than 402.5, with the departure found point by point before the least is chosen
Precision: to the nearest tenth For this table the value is -2.2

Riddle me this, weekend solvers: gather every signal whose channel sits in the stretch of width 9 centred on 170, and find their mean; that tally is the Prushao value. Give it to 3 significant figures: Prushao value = 47.2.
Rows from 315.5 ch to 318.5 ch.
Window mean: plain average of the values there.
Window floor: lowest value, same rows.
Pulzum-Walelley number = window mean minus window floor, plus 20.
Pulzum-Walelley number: 21.7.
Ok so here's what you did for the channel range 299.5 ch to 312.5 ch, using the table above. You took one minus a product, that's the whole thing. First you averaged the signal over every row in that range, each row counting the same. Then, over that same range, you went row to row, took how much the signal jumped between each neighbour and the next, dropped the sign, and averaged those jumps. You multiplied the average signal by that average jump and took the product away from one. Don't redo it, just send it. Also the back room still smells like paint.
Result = -42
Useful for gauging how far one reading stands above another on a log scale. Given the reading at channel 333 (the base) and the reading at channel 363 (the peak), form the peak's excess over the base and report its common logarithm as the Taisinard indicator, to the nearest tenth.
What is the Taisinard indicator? 1.4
